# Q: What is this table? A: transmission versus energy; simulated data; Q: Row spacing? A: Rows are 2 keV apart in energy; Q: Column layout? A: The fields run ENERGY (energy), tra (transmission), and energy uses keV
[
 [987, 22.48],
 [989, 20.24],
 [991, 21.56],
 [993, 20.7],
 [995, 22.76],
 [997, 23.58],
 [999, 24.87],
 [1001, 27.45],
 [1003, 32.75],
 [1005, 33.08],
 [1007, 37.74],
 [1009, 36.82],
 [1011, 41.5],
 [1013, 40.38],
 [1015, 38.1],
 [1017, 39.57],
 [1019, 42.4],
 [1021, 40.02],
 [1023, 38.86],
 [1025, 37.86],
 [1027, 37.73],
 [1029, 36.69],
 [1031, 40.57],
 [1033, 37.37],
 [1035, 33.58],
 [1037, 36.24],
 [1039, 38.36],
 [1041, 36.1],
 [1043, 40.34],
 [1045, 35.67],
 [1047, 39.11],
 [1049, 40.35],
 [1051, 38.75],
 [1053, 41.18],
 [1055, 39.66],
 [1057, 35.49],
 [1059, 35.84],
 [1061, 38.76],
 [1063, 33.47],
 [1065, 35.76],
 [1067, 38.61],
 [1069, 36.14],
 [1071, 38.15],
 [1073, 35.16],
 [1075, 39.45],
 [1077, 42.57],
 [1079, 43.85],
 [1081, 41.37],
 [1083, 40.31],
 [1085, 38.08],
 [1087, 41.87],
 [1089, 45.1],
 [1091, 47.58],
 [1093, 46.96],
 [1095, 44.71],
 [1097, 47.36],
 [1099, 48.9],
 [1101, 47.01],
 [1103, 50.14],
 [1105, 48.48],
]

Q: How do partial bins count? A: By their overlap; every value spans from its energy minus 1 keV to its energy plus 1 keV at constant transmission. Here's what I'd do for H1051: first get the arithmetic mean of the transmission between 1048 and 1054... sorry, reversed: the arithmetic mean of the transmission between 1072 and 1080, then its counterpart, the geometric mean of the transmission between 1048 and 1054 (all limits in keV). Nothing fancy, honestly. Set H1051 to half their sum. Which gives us 40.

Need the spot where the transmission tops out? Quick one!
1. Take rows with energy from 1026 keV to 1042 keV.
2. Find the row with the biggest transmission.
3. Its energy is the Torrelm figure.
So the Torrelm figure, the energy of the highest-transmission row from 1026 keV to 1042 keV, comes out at 1031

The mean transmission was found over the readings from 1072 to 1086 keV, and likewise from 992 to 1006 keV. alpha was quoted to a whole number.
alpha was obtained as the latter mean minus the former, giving -14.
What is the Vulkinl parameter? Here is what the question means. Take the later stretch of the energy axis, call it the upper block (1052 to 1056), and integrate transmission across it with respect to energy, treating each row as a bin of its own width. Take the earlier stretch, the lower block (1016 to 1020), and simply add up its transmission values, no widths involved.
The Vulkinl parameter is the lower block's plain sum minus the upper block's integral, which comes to -80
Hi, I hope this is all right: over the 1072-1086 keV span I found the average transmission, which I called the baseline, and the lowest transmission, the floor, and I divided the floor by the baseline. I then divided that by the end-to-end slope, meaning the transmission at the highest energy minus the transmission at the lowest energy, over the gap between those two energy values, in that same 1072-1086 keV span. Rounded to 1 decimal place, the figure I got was 3.6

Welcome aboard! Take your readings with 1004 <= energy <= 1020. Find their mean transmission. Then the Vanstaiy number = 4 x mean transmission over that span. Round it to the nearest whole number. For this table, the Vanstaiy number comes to 155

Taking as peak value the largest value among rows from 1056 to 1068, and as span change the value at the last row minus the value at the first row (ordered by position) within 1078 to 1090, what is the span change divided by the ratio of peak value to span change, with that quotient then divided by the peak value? 0.0010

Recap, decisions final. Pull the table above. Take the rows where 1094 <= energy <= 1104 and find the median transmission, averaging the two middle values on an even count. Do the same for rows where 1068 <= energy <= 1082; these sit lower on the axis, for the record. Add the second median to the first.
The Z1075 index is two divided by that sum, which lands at 0.0230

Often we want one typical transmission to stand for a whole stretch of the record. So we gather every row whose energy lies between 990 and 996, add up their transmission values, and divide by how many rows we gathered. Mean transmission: 21.7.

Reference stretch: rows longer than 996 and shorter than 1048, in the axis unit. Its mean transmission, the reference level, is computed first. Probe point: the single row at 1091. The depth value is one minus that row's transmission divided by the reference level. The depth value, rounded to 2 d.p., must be -0.31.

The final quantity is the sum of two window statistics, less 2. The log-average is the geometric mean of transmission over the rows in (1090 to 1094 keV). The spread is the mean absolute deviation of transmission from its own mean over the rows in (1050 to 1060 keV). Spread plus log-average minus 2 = 47.3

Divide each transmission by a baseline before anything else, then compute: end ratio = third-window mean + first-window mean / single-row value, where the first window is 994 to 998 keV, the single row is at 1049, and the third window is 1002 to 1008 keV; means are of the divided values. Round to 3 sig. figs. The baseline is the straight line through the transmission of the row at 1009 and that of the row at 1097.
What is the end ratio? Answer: 1.63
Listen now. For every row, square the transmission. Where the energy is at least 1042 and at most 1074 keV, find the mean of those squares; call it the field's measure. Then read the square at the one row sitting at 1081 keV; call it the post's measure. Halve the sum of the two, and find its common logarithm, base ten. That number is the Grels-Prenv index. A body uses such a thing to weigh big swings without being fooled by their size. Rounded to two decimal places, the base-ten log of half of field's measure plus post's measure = 3.20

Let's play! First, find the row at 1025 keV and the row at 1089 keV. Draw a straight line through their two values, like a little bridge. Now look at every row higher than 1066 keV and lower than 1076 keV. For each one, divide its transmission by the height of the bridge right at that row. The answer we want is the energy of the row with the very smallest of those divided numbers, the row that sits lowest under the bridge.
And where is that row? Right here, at 1073 keV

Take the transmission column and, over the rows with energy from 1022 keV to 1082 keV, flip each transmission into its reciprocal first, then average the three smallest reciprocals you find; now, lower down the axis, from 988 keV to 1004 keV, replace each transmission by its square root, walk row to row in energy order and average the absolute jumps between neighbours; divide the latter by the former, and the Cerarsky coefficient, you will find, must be 8.6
